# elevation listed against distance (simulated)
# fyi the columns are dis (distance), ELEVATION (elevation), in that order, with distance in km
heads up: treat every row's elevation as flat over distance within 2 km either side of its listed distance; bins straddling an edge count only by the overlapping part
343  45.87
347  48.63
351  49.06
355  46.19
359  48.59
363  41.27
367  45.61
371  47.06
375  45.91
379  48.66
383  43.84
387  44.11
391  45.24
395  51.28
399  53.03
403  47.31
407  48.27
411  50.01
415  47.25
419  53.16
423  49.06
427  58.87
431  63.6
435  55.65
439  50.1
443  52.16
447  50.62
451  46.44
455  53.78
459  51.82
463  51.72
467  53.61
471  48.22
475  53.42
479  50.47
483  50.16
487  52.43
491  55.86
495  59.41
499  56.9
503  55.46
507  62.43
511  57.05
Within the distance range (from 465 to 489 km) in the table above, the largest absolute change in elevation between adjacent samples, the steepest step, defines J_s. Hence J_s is 5.4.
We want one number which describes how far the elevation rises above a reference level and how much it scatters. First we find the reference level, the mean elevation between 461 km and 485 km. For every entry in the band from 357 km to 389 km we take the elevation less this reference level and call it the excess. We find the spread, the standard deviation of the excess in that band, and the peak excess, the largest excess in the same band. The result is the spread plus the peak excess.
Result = 0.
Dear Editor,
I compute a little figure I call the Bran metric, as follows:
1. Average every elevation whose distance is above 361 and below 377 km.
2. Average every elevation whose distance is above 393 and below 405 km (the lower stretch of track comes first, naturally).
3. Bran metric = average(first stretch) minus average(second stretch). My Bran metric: -6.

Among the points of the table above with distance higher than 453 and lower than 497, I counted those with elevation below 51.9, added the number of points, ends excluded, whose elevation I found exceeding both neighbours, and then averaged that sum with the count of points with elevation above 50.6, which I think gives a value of 7.5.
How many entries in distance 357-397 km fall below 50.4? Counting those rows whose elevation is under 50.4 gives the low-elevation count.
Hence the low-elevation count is 9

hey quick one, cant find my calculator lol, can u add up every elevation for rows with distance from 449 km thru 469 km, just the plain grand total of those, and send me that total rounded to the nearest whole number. 257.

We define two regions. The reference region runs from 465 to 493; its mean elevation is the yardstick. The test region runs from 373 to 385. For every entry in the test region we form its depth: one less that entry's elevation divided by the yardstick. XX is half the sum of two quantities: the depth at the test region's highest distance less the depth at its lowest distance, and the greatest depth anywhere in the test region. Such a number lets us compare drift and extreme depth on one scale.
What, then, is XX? 0.10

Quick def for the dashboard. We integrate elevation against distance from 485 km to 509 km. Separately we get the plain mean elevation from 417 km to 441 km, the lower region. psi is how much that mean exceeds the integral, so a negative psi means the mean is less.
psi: -1315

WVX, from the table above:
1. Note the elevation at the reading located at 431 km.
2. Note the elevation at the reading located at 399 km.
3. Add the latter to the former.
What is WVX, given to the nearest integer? 117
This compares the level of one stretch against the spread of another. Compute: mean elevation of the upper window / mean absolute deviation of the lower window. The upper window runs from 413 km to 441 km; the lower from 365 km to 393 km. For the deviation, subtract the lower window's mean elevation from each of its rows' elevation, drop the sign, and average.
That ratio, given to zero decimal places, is 44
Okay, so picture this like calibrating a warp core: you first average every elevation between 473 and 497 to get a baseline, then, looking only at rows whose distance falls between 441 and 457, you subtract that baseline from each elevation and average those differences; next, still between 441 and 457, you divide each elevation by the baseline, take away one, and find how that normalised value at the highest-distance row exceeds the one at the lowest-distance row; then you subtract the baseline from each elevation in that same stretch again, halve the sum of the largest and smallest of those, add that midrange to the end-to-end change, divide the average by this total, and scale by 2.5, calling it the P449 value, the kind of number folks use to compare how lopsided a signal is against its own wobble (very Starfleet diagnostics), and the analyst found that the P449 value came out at 2.1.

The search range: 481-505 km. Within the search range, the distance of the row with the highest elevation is 495 km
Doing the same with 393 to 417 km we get 399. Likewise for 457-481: 467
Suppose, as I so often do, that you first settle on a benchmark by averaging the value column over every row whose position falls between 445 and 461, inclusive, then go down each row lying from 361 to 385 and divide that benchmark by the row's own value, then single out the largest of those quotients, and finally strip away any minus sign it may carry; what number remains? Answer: 1.23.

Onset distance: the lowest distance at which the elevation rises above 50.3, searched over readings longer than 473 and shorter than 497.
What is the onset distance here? 475 km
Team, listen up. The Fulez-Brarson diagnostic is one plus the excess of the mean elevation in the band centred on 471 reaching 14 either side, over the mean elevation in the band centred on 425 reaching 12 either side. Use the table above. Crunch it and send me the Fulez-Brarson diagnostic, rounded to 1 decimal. -2.3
